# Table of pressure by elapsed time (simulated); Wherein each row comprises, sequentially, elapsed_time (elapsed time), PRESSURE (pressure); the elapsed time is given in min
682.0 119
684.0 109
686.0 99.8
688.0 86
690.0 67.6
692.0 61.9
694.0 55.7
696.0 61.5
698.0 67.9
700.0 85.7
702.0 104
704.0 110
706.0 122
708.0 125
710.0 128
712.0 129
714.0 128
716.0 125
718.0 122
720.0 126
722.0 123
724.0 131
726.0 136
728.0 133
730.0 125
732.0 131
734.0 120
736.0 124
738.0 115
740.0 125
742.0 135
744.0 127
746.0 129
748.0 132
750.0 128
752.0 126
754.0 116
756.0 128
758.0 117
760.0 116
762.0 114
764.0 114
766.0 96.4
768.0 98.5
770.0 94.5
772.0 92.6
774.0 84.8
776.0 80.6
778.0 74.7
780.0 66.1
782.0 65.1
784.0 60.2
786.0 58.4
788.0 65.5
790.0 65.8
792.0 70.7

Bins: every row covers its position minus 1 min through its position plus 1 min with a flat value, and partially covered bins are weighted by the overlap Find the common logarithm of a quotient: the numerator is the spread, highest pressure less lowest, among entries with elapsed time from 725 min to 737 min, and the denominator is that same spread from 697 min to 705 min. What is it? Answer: -0.42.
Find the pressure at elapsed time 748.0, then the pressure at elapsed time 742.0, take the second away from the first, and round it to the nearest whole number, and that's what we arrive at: -3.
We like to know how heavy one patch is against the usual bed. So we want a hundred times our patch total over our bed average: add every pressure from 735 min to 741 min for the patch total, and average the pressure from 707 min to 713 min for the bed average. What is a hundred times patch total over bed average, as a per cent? 286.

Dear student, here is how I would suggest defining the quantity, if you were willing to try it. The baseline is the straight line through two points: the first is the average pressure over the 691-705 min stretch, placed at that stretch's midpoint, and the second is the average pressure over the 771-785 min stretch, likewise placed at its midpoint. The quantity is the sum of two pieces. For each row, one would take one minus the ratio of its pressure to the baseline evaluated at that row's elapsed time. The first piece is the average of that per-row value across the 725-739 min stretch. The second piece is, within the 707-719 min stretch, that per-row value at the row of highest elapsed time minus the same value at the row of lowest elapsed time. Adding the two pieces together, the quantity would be -0.62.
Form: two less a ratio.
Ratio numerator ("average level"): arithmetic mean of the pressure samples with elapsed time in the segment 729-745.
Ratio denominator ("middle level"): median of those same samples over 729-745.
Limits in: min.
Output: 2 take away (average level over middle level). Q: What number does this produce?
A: 1.00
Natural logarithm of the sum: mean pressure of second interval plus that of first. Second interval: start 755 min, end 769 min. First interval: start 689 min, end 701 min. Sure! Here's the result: 5.19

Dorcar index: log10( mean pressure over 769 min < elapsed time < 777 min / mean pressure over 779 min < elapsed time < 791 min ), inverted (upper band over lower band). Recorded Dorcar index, -0.14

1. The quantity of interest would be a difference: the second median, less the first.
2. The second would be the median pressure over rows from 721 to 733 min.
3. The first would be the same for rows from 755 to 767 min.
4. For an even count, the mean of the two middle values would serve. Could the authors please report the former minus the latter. 16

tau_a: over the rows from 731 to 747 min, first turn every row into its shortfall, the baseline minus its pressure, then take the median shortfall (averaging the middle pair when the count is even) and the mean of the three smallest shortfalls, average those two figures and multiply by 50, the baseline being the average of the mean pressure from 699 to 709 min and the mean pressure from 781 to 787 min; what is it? -2177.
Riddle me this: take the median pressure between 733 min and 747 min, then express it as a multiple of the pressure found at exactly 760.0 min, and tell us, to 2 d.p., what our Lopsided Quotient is 1.08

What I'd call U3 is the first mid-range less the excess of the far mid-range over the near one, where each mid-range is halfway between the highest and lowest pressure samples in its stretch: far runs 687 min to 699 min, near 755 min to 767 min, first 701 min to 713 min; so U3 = 158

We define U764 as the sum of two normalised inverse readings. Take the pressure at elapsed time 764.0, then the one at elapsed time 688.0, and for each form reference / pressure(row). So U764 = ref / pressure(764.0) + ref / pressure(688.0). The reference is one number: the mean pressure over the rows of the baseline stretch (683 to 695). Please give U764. 1.63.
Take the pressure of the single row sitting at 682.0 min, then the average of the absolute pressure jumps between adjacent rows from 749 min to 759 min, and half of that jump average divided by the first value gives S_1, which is 0.037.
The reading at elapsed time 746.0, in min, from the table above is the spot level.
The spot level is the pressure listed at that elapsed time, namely 129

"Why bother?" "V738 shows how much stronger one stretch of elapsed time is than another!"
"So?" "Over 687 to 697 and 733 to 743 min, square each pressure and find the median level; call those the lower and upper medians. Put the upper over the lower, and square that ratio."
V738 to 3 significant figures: 16.1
